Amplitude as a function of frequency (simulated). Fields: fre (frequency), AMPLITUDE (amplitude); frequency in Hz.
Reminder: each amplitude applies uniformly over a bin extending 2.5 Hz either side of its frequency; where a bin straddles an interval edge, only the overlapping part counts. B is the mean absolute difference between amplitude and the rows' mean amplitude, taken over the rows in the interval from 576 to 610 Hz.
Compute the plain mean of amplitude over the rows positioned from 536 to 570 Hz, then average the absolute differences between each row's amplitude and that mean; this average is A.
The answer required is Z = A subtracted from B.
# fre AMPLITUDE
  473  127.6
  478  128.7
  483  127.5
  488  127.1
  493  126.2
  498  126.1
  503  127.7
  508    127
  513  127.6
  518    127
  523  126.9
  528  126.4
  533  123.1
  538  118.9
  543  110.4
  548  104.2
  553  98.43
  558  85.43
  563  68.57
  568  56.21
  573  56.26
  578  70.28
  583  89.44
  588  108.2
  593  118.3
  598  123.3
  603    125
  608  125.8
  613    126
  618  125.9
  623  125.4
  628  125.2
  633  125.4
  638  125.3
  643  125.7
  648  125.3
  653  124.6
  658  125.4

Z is -2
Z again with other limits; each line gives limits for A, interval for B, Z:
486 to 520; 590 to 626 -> 2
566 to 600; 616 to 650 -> -24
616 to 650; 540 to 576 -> 19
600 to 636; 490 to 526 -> 0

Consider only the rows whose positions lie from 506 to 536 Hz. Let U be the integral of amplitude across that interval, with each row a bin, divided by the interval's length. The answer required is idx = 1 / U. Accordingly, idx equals 0.0079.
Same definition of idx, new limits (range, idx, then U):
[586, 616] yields 0.0082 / 121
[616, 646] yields 0.0080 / 125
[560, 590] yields 0.0134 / 74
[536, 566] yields 0.0104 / 97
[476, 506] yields 0.0079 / 127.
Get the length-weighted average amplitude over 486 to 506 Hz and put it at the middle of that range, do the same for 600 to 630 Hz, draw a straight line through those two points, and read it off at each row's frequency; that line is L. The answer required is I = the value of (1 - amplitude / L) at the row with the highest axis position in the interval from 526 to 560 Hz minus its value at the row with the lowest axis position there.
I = 0.32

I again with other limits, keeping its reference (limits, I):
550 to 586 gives 0.07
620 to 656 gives 0.00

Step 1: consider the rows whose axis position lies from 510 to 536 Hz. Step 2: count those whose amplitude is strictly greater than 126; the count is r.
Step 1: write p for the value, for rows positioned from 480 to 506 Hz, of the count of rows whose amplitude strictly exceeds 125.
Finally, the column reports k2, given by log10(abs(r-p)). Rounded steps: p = 5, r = 4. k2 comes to 0.00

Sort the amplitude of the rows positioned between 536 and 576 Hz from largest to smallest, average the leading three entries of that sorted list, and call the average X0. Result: 111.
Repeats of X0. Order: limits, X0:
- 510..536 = 127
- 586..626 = 126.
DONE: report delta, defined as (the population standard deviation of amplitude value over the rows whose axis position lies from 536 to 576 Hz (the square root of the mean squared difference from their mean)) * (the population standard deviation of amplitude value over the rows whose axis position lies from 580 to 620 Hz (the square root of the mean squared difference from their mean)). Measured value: 279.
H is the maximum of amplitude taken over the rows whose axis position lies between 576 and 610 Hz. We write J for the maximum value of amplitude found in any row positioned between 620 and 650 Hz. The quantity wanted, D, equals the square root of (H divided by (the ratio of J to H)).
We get 11.2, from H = 125.8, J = 125.7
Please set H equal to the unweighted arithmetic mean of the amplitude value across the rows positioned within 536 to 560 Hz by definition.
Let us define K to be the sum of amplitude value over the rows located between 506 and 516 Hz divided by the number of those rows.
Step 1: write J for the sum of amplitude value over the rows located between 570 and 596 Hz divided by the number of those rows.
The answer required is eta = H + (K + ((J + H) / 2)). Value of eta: 327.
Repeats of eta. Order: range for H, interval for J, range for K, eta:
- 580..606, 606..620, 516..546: 354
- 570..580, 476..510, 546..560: 255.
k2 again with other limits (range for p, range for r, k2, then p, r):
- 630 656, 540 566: 0.60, 4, 0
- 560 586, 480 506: 0.70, 0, 5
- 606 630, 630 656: 0.70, 5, 0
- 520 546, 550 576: 0.30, 2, 0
